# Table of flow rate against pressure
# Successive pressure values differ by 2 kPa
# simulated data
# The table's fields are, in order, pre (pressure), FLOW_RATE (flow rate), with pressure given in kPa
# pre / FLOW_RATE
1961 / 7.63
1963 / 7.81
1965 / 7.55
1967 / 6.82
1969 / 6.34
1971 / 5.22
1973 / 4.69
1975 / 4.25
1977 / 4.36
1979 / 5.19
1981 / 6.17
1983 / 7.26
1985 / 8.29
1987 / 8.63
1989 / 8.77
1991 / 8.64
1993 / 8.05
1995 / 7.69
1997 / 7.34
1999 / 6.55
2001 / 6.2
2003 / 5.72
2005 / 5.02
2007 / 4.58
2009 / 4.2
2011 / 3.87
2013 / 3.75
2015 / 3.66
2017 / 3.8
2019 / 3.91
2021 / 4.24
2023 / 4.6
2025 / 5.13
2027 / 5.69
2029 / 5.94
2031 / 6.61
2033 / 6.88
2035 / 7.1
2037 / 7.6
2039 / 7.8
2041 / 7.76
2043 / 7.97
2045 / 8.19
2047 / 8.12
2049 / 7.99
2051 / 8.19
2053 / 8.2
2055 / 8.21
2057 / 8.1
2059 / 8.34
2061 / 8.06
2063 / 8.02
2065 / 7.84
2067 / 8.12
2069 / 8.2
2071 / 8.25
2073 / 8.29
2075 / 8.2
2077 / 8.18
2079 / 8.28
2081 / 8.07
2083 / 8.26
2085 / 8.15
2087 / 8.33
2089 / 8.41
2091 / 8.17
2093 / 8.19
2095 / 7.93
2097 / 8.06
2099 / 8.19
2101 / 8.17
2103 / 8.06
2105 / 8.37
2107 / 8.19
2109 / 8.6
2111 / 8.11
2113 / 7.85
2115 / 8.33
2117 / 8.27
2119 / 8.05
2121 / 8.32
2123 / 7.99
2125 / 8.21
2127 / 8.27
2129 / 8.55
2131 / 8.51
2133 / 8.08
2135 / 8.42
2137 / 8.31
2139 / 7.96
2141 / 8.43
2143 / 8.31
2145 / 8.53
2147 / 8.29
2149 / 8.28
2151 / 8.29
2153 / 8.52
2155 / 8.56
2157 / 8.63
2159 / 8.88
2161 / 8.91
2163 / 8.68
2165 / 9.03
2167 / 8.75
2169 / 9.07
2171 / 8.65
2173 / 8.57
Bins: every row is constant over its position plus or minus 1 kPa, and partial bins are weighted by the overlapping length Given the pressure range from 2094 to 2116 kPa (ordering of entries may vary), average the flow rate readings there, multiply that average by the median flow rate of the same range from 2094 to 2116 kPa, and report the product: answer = 67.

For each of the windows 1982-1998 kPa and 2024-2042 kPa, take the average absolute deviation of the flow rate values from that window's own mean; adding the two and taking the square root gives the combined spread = 1.1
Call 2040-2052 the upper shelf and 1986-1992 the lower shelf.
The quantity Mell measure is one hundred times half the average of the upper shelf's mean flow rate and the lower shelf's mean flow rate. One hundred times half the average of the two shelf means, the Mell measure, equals 418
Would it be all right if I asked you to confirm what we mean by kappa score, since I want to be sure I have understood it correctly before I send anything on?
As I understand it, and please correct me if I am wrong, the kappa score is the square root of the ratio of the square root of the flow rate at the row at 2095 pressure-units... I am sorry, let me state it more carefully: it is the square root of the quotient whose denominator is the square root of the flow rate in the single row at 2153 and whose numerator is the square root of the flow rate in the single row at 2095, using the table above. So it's 0.98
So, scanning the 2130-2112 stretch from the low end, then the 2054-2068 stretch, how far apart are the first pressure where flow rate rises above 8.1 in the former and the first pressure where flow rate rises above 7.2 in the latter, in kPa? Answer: 60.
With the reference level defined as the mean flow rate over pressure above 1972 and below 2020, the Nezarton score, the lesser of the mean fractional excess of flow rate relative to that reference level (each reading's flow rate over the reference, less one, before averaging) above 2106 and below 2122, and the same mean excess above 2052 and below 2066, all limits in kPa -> 0.38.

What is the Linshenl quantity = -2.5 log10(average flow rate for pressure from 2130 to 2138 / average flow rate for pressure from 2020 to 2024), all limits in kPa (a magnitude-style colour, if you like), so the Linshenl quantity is -0.69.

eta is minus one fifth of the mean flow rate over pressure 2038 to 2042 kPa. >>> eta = -1.56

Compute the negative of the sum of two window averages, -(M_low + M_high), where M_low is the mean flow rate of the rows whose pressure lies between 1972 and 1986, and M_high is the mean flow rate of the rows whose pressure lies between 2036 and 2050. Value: -13.7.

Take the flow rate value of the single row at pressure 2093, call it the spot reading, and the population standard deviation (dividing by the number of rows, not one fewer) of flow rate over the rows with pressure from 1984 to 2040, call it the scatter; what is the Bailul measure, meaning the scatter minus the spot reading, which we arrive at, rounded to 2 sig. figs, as -6.5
